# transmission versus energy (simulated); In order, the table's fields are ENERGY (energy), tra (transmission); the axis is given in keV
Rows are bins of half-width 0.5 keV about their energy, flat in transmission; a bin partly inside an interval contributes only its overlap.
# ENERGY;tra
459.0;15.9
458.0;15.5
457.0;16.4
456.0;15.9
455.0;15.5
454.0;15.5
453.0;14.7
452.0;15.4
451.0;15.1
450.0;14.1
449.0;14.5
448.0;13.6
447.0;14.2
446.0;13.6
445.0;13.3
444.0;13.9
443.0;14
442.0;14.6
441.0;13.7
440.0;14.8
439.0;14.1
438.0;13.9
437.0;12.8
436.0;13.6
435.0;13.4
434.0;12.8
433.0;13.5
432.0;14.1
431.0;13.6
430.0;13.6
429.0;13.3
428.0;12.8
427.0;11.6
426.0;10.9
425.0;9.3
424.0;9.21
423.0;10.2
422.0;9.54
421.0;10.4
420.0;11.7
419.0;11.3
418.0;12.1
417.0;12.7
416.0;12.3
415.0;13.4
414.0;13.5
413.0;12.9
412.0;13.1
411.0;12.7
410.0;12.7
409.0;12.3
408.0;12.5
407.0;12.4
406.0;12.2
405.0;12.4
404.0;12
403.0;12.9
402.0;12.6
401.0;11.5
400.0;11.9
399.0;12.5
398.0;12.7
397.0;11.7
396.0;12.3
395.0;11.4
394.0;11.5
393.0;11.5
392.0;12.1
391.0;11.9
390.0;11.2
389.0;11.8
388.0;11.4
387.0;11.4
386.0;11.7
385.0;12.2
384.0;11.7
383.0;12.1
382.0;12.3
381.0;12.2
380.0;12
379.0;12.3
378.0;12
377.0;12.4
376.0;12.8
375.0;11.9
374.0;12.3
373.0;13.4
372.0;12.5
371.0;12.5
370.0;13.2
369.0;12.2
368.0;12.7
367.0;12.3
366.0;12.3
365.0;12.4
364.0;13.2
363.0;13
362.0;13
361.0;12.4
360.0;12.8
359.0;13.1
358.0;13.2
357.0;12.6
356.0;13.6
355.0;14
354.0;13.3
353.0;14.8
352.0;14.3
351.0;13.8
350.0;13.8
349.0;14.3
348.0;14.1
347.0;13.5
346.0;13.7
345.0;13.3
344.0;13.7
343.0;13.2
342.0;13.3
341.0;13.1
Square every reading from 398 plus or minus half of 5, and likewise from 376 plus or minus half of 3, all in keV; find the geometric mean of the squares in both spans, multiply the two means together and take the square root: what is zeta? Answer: 151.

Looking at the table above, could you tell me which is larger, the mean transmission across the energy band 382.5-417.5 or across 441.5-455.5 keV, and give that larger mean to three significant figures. 14.4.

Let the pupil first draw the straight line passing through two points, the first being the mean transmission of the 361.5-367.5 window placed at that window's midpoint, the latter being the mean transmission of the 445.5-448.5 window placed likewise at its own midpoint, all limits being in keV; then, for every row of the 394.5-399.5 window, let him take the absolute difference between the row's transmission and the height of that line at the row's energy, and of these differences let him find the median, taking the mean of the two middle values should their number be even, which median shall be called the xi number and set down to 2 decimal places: 0.82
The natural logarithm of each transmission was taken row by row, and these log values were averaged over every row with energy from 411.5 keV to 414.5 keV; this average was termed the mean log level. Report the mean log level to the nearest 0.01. 2.58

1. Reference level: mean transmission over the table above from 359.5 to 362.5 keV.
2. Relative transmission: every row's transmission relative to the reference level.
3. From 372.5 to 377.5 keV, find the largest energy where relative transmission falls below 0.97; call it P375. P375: 375.0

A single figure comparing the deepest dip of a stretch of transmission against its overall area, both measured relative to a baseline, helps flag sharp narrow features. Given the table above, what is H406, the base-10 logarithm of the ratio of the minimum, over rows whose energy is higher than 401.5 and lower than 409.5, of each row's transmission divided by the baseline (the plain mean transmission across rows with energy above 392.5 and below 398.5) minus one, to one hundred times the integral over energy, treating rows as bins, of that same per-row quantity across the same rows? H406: -3.5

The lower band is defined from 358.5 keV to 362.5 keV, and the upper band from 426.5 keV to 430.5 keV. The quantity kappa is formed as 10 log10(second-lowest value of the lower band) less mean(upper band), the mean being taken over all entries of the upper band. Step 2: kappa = -1.8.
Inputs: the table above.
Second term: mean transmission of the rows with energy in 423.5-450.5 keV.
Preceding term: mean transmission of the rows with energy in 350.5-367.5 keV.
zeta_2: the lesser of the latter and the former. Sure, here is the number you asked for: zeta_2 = 13.2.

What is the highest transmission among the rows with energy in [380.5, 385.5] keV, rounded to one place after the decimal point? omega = 12.3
